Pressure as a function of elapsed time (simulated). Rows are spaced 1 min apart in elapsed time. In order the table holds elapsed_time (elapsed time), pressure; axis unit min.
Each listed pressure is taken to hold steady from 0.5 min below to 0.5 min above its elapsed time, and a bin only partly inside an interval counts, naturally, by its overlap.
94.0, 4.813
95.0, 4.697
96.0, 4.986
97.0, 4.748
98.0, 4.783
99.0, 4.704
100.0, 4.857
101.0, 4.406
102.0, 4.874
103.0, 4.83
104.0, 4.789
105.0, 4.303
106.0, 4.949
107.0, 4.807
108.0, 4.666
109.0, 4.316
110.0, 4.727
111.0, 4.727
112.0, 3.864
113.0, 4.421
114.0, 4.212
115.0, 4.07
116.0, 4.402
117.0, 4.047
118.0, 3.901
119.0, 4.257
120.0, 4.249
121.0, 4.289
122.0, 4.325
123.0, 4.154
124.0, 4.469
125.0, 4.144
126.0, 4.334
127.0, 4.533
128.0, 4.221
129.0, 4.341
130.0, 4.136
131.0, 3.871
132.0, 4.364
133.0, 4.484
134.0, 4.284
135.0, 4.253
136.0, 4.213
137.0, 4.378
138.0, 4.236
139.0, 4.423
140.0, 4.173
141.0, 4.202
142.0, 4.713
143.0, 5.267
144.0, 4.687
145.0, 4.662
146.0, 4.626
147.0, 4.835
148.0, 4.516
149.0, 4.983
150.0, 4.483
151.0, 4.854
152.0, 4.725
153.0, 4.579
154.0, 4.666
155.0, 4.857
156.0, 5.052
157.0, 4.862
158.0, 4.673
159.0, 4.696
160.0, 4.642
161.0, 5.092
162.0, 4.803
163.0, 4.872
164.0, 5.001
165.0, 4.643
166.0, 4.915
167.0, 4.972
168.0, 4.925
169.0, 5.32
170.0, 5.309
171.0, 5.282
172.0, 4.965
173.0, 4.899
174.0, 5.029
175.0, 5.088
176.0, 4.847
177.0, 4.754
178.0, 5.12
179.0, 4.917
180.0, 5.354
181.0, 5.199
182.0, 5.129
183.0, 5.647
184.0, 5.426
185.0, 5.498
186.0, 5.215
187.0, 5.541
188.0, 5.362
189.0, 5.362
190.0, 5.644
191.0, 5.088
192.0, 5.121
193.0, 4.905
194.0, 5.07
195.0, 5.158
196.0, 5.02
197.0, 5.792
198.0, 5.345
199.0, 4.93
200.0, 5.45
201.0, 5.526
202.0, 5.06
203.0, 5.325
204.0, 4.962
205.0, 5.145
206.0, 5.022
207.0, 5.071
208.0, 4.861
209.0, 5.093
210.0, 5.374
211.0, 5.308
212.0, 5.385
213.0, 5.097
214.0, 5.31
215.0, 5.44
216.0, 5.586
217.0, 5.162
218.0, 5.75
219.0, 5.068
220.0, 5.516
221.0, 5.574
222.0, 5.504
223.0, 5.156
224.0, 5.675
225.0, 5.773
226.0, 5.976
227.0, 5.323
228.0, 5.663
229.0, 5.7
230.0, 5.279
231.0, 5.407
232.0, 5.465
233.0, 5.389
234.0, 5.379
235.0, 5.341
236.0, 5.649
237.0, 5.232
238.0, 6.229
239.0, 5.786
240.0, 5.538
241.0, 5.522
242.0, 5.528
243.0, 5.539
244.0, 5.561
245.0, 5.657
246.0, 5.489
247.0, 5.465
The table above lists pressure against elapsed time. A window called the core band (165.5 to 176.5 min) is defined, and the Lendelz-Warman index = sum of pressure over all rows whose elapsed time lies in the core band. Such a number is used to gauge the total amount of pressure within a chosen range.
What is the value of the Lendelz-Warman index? 56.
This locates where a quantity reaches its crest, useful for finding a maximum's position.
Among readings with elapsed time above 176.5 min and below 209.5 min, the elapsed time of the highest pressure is 197.0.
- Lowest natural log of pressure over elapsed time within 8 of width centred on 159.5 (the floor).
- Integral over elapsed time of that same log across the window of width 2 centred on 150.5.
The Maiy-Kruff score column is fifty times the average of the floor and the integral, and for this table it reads 115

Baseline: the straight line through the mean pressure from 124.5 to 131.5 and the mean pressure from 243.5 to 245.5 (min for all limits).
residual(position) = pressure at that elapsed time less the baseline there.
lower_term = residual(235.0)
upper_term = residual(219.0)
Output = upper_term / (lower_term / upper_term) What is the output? -0.4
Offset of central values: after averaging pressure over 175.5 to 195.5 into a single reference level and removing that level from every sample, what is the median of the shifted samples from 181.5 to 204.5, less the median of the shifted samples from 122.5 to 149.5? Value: 0.96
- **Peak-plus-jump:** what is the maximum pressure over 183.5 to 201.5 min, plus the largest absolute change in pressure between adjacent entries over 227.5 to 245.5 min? 6.79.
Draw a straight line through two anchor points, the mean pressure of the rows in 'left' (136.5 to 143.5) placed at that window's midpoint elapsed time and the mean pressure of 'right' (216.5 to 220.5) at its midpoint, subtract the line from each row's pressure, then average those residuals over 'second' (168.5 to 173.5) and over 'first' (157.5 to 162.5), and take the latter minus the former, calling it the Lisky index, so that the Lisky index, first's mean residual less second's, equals -0.25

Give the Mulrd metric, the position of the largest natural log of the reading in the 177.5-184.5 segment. 183.0 min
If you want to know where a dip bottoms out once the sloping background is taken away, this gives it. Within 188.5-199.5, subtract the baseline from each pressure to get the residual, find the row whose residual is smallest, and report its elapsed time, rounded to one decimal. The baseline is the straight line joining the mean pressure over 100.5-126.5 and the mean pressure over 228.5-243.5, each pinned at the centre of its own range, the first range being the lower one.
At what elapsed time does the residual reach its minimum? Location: 199.0 min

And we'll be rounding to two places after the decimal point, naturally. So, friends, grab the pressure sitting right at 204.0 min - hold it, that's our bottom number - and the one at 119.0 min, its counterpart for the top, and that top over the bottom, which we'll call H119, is 0.86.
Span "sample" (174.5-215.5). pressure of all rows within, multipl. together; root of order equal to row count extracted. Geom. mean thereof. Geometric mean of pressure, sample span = 5.2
